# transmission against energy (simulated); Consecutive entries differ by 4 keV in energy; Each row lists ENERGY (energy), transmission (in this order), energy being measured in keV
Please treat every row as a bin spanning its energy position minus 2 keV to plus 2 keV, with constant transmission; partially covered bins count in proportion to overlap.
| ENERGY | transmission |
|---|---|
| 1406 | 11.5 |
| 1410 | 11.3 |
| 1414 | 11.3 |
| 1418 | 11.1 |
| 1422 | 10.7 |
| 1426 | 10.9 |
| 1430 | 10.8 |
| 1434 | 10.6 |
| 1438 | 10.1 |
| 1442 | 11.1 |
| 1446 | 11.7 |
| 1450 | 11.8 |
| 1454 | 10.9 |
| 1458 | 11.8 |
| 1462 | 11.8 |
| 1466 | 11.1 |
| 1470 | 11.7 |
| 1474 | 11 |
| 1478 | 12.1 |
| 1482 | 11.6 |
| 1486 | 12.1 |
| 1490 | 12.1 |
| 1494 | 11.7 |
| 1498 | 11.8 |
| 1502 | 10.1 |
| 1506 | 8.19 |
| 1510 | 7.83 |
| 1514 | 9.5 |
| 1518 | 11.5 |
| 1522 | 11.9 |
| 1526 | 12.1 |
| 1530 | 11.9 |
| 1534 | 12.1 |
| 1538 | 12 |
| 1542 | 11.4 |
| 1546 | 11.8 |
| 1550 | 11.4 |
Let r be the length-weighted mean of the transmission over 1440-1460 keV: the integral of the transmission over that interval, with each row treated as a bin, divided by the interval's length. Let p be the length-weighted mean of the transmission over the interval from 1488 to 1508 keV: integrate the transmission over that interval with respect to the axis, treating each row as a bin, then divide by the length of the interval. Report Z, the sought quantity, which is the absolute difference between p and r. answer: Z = 0.7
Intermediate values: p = 10.8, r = 11.5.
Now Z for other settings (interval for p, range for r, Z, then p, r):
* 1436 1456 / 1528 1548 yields 0.7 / 11.1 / 11.8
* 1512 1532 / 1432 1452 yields 0.3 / 11.4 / 11.1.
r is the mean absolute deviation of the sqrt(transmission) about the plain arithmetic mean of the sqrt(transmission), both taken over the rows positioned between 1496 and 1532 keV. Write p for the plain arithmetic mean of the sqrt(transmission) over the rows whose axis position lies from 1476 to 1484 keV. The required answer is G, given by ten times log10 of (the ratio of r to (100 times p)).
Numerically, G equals -32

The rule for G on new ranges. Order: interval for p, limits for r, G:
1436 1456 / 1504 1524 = -31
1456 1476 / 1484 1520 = -32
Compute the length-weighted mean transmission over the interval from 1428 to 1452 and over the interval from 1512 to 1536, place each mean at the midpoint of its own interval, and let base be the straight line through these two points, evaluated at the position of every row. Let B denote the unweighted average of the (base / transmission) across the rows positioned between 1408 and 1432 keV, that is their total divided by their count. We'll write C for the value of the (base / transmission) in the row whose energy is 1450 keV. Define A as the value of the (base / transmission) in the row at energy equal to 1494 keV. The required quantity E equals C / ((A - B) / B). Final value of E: -42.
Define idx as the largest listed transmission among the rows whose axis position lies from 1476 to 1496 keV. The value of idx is 12.1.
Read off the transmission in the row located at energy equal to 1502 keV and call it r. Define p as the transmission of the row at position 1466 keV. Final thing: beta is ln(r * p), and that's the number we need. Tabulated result 4.72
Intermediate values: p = 11.1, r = 10.1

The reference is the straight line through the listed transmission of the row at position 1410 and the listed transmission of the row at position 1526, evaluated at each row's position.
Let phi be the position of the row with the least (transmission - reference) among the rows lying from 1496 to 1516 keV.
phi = 1510 keV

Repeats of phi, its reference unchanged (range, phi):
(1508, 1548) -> 1510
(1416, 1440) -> 1438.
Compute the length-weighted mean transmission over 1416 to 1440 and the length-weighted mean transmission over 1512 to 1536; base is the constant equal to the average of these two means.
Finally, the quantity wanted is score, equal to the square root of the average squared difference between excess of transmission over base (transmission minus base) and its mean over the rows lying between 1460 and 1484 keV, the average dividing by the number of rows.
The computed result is 0.4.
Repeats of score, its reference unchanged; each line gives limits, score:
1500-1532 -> 1.6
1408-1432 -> 0.2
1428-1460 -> 0.6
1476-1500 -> 0.2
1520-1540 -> 0.1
